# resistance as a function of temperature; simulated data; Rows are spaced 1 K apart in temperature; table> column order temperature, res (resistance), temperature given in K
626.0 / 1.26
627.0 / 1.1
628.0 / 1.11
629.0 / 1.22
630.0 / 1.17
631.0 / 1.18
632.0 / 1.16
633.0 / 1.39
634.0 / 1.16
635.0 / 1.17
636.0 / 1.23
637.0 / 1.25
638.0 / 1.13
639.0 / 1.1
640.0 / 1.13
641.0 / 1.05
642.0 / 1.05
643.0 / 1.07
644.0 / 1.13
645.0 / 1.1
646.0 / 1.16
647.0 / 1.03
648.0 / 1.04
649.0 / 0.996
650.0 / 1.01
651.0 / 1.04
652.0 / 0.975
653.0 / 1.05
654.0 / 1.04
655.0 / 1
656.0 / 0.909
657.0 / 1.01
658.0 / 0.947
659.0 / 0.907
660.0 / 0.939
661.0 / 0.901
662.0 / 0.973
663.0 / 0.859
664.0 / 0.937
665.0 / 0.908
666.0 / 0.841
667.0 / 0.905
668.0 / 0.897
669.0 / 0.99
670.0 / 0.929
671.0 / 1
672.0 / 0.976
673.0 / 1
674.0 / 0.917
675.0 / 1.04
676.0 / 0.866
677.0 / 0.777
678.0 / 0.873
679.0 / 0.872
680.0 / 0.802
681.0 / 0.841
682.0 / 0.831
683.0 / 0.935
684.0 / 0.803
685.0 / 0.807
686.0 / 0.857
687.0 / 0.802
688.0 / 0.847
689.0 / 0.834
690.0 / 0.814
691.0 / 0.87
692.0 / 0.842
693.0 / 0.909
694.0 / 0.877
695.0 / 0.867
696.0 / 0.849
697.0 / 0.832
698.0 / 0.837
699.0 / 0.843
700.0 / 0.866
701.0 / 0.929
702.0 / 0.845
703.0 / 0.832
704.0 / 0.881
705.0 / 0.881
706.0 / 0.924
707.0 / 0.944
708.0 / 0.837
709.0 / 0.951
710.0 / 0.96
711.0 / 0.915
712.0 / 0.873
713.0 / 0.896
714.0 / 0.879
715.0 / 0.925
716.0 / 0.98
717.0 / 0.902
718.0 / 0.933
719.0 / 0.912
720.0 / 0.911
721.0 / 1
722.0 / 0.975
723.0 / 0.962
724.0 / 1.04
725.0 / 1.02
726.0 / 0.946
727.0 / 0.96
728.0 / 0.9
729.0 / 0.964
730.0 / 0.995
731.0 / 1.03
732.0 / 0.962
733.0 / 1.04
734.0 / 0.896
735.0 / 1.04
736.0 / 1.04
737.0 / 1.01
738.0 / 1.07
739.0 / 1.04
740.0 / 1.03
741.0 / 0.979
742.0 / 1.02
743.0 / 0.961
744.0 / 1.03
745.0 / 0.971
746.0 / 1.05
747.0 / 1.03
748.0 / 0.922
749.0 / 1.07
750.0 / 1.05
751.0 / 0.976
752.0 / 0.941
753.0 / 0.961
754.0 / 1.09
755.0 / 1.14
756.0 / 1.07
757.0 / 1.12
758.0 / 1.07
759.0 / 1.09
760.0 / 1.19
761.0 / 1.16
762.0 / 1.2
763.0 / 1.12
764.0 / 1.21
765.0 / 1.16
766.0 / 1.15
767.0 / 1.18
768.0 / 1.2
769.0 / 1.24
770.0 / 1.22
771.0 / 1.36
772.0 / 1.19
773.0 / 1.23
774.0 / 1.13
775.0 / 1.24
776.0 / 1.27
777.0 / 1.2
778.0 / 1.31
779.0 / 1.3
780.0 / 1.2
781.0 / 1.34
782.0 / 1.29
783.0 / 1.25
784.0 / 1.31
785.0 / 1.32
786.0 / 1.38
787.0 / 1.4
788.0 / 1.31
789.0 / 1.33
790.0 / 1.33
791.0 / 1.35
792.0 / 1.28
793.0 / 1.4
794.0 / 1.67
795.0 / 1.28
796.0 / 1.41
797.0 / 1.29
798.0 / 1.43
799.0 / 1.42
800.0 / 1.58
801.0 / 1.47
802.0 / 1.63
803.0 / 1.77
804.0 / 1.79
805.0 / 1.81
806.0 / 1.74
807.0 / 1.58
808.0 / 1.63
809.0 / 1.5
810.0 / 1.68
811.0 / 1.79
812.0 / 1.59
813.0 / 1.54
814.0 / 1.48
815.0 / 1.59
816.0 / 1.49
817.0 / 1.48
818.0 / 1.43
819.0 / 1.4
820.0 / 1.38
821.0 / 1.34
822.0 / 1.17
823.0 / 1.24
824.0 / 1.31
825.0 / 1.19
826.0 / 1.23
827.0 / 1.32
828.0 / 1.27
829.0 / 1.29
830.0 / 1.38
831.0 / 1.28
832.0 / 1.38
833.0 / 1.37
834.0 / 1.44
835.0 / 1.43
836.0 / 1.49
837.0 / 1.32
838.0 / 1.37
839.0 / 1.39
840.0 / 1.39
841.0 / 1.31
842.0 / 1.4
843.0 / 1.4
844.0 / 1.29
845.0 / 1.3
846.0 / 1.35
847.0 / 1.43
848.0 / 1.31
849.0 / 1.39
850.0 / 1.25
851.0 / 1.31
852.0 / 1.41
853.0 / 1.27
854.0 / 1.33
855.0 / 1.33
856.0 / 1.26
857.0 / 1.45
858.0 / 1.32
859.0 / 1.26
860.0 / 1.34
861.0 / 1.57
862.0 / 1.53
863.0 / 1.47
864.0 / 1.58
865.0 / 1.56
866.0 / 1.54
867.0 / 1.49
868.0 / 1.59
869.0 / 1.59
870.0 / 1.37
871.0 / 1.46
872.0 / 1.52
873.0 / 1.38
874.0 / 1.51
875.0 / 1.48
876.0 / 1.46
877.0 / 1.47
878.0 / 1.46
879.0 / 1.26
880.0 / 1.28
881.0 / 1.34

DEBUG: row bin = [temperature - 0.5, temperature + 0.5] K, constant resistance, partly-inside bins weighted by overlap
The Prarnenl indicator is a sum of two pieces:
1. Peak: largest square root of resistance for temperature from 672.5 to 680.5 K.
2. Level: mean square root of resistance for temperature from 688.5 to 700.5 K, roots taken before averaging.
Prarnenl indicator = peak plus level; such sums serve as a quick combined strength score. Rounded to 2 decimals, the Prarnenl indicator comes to 1.94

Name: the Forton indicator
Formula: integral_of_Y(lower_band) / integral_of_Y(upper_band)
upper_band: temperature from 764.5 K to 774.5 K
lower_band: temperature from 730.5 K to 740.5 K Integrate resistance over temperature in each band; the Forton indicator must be 0.84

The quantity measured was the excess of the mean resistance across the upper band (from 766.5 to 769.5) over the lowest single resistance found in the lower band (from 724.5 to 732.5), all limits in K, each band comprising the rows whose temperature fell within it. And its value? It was 0.31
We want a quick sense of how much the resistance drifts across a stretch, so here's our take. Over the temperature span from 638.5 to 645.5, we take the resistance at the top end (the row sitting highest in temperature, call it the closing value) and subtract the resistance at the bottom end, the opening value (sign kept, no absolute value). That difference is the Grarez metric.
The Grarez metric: 0.00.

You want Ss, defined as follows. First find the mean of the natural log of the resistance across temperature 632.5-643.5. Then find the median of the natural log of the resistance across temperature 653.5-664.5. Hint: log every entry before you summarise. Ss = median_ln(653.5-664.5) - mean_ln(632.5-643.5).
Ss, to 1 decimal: -0.2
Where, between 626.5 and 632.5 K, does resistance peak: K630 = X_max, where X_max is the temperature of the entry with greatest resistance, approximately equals 629.0 K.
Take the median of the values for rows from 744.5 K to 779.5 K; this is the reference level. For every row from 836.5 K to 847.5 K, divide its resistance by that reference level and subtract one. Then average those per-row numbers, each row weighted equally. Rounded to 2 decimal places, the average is 0.18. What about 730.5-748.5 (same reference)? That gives -0.12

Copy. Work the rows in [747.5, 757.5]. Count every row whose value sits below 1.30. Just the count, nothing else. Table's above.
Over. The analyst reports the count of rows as 10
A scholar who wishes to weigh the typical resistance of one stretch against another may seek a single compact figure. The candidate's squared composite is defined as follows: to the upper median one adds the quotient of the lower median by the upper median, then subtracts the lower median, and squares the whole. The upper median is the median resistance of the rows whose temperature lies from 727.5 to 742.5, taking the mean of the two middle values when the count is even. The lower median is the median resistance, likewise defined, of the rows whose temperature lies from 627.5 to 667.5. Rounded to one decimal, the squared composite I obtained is 1.0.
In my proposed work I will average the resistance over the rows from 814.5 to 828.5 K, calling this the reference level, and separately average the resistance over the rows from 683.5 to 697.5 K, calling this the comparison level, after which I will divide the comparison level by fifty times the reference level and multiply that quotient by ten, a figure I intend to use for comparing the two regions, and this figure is 0.125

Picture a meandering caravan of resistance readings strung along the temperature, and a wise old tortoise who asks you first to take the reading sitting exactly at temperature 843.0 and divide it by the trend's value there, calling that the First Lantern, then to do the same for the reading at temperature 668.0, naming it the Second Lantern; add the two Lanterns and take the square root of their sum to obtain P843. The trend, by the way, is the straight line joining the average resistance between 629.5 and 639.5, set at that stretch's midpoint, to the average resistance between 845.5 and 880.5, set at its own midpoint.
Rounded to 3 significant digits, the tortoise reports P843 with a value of 1.32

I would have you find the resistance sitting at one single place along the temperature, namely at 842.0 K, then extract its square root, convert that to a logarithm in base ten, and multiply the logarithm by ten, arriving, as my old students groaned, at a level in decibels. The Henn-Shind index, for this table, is 0.7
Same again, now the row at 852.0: 0.7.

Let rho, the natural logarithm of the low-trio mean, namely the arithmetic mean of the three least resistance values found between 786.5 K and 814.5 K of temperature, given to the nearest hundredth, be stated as 0.25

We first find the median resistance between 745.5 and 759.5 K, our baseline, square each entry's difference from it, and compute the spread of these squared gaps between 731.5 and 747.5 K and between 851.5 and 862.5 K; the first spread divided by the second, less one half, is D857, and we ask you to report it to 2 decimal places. -0.41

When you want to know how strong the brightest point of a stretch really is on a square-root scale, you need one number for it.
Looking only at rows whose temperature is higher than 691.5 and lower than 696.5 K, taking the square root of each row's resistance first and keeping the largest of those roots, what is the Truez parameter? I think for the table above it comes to 0.95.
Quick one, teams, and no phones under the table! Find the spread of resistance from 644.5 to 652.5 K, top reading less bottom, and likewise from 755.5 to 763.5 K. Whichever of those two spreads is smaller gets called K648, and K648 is 0.130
